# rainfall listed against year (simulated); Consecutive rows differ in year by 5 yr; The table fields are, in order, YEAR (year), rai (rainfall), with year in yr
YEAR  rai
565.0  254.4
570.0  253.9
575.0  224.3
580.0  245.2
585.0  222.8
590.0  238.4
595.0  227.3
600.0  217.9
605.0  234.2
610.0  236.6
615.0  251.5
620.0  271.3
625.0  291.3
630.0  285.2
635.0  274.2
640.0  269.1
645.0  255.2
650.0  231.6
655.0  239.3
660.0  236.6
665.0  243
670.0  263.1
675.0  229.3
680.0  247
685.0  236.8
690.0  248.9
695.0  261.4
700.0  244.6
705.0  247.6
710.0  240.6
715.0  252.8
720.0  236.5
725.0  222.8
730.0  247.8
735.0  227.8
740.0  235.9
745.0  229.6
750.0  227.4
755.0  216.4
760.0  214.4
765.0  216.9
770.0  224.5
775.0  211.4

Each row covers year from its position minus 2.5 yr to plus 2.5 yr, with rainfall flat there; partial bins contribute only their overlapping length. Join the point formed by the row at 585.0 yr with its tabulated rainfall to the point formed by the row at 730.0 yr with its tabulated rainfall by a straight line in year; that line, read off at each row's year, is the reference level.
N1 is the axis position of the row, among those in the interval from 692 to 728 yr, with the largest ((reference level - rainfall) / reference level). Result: 725.0 yr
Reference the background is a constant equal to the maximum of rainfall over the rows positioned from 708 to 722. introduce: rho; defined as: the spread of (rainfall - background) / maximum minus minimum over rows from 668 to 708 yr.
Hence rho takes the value 34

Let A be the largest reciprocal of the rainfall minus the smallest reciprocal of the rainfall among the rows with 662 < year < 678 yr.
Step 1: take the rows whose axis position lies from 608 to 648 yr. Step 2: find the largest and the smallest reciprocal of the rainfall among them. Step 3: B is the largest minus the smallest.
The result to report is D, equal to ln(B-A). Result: -8.4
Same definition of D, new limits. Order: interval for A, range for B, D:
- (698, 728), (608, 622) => -11.7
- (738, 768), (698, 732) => -9.1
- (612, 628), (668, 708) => -11.0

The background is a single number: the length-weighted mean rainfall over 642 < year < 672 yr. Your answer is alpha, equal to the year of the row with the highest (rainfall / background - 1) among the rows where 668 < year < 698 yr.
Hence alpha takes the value 670.0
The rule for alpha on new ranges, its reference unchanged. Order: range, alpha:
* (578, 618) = 615.0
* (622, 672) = 625.0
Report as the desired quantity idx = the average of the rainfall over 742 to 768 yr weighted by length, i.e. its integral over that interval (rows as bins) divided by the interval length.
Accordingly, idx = 221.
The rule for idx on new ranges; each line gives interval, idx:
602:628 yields 257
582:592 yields 231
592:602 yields 224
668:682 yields 246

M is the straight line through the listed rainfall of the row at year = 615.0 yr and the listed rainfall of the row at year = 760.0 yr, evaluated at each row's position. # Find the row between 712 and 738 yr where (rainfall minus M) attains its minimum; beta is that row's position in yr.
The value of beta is 725.0 yr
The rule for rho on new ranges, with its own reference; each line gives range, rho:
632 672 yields 43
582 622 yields 53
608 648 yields 55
